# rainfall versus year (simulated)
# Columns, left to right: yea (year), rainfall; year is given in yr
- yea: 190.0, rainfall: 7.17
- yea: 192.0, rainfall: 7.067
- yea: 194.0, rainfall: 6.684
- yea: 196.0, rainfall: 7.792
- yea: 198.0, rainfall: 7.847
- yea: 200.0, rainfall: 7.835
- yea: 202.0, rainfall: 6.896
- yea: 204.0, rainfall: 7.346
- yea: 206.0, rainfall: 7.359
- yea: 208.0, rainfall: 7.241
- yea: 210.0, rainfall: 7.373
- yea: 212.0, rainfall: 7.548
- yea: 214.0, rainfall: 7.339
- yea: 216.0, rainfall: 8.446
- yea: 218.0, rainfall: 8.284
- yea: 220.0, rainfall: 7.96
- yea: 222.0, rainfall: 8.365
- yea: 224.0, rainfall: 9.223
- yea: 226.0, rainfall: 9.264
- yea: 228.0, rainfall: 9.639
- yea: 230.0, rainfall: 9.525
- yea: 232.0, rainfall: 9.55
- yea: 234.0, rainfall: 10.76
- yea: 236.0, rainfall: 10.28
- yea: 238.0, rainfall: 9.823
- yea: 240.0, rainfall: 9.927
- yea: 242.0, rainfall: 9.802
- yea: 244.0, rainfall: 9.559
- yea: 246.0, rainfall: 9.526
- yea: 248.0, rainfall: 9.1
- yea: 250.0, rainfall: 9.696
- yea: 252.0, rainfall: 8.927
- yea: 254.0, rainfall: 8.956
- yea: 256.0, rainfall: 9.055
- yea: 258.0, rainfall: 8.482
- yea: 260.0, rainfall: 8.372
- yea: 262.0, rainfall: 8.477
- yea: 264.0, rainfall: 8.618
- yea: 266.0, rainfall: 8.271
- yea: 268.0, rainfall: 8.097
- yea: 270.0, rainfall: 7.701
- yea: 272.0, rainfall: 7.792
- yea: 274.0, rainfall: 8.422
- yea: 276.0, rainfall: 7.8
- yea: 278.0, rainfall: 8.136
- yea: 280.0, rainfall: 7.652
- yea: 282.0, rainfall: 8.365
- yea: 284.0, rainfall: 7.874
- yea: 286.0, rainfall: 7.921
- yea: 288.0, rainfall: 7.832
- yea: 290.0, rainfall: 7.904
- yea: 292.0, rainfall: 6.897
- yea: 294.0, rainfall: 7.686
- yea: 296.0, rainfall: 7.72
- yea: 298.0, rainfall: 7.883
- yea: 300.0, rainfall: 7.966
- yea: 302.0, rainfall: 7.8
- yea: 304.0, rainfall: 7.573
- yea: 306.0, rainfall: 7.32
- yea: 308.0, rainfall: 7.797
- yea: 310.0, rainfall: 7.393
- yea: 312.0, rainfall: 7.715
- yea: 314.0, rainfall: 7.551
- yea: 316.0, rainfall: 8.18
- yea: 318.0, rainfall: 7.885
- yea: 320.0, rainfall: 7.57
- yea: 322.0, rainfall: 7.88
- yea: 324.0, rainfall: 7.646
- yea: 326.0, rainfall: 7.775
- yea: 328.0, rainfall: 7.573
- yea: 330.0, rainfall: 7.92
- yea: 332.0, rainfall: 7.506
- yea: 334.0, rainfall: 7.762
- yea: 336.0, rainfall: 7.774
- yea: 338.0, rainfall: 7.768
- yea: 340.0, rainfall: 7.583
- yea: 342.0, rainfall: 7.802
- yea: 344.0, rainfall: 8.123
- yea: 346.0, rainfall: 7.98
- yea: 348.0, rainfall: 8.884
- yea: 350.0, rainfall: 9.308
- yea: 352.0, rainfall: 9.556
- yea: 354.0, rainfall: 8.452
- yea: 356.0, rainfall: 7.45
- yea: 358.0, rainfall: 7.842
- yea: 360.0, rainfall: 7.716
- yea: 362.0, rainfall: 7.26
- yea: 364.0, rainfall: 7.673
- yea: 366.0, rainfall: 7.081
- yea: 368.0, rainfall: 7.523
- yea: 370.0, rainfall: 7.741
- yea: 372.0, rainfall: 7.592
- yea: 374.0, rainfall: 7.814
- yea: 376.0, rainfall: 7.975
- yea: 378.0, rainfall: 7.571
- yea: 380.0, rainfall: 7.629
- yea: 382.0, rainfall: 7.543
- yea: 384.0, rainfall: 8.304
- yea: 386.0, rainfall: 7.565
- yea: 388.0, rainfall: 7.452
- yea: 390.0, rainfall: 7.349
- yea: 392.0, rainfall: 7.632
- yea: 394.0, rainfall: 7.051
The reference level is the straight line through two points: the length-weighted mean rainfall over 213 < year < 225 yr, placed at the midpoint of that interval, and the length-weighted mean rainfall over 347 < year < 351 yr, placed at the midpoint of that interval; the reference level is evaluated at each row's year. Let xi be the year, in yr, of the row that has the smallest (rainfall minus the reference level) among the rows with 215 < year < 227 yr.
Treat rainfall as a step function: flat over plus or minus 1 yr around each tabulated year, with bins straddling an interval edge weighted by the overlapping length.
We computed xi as 220.0 yr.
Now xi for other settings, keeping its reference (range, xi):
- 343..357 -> 356.0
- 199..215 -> 202.0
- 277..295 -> 292.0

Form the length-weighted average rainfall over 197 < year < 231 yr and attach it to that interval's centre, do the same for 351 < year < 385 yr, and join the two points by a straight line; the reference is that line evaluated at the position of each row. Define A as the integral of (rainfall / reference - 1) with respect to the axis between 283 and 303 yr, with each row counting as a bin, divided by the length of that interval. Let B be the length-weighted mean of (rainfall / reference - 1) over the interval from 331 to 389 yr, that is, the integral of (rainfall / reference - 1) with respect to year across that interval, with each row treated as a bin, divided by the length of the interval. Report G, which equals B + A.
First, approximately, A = -0.02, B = 0.01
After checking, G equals -0.018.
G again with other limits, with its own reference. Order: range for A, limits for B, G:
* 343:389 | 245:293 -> 0.056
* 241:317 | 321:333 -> 0.008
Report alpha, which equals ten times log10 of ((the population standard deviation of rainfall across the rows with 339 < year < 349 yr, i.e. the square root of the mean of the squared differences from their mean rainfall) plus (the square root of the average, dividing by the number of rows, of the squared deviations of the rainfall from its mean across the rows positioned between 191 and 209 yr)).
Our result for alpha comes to -0.8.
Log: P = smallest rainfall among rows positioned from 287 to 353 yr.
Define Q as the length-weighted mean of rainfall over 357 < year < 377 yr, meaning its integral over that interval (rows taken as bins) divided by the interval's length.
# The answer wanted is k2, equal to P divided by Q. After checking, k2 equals 0.90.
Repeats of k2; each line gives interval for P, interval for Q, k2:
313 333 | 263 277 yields 0.93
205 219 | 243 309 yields 0.88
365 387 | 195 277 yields 0.82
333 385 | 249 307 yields 0.87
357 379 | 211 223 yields 0.89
